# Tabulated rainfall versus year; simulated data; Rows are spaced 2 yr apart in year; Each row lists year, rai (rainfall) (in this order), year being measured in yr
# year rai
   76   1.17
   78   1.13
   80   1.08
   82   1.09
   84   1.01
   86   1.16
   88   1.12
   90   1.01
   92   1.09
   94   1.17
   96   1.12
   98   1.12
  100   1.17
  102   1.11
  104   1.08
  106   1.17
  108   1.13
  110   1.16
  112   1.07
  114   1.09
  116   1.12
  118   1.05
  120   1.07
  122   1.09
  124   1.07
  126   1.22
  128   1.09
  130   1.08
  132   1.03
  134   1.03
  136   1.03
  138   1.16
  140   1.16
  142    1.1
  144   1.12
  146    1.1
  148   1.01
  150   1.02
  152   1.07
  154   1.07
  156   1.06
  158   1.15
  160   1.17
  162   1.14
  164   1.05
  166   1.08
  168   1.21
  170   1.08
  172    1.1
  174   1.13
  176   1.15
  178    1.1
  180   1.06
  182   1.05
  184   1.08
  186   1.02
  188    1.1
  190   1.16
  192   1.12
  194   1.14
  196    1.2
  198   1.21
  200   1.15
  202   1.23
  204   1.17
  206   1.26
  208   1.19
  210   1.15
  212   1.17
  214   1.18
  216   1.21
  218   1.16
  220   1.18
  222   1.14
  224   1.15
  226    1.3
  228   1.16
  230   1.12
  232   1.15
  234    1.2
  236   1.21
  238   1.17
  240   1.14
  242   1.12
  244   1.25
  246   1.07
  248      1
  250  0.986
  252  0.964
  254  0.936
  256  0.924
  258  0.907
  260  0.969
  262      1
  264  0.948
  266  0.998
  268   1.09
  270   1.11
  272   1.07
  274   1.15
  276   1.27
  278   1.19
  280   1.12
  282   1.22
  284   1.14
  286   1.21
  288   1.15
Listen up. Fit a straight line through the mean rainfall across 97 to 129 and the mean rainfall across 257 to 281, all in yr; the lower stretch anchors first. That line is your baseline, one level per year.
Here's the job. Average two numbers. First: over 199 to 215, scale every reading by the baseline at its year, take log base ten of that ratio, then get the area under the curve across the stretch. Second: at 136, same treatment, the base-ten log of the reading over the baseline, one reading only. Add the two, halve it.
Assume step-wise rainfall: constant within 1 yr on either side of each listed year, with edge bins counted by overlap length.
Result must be 0.29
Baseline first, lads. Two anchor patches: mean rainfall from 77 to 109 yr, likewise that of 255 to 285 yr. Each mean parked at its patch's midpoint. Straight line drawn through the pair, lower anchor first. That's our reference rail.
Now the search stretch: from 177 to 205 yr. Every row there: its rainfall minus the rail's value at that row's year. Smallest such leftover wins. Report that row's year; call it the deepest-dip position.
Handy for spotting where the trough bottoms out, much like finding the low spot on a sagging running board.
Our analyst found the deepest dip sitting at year 186 yr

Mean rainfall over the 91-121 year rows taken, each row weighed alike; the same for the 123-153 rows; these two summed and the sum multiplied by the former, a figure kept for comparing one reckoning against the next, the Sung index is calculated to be 2.45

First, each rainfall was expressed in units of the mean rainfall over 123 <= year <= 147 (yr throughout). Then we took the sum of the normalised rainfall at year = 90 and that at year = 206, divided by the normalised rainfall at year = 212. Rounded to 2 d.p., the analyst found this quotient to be 1.94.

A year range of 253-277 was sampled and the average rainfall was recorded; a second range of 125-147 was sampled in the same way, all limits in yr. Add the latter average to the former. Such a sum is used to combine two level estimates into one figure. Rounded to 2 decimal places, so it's 2.13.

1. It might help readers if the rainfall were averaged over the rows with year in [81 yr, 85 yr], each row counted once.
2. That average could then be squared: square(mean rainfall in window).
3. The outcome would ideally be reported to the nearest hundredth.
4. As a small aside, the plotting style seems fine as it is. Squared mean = 1.10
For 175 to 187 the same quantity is 1.16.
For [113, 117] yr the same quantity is 1.22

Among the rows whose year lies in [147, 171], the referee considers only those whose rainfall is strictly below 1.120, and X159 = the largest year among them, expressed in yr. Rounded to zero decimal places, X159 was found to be 170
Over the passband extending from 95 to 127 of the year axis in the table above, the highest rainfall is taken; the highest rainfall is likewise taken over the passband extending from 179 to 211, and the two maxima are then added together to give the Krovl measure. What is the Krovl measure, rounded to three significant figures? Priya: 2.48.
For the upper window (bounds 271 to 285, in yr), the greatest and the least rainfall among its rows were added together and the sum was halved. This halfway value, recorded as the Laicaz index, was 1.17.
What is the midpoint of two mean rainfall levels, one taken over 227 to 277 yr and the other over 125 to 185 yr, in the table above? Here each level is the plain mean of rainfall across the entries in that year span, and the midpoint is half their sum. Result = 1.09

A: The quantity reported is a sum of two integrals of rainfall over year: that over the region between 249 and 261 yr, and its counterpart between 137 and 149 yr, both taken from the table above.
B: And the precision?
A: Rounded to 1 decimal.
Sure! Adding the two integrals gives 24.7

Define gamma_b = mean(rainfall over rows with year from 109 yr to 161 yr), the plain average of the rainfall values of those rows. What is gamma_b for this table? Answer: 1.09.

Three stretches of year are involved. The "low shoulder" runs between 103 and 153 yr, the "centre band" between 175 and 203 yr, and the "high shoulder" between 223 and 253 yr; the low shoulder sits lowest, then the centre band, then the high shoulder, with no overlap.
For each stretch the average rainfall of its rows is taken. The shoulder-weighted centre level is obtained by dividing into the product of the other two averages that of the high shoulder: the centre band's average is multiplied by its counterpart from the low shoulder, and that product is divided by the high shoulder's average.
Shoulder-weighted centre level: 1.09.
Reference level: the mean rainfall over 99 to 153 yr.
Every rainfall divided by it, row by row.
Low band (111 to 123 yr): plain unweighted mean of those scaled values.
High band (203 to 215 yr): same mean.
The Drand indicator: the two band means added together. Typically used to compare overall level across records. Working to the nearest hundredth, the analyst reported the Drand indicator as 2.07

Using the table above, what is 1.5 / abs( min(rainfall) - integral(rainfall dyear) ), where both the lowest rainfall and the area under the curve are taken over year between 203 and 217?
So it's 0.097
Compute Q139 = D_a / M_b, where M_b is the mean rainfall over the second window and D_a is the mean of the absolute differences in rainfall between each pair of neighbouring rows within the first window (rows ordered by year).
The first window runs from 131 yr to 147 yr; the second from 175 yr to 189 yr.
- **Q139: 0.030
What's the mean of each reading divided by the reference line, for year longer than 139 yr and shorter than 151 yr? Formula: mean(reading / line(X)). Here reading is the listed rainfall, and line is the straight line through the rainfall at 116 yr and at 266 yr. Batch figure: 0.99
